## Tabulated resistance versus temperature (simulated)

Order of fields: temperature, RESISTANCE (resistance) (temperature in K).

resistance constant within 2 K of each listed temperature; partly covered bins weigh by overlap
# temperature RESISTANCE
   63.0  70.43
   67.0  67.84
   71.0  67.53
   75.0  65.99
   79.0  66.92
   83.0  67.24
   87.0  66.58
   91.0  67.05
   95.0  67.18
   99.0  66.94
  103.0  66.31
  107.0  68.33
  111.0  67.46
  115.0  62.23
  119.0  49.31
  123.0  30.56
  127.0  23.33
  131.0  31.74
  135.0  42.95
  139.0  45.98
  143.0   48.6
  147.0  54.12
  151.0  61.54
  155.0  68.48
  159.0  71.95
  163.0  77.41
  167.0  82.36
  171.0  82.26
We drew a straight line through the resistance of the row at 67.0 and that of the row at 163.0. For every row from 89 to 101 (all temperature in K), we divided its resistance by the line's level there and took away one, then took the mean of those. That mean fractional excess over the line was -0.05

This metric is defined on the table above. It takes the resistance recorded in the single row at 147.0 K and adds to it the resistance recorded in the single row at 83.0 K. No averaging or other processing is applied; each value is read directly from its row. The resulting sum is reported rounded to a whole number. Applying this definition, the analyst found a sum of 121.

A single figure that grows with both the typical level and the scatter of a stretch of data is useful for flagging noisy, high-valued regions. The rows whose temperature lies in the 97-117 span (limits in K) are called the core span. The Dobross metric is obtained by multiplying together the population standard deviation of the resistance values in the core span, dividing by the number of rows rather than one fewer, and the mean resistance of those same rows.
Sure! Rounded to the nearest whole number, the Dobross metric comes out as 140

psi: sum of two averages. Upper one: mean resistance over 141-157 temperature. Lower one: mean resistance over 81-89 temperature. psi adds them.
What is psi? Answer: 125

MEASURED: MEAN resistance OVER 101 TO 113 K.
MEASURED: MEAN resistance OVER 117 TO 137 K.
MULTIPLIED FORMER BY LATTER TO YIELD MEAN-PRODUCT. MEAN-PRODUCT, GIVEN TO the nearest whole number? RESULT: 2397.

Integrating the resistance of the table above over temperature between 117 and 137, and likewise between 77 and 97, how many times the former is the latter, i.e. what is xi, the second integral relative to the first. 1.9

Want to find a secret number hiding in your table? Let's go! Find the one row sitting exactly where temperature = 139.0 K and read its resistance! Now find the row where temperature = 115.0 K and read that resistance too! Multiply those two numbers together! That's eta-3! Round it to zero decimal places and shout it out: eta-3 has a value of 2861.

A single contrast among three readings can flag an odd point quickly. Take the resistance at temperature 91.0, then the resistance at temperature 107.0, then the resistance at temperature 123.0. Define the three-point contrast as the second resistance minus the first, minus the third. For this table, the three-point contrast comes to -29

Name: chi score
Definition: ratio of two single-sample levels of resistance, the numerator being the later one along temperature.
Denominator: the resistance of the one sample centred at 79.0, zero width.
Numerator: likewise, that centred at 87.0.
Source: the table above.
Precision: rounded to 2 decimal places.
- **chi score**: 0.99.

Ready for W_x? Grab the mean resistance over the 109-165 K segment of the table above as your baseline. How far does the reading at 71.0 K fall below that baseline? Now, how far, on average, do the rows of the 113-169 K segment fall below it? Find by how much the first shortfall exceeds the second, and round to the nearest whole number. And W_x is -14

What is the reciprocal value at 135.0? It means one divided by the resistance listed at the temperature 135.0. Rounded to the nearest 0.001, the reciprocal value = 0.023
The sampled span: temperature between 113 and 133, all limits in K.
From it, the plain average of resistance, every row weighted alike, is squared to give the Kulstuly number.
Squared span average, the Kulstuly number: 1555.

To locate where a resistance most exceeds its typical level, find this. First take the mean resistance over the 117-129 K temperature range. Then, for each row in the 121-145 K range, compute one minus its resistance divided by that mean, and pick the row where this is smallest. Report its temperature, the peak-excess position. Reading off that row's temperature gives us 143.0 K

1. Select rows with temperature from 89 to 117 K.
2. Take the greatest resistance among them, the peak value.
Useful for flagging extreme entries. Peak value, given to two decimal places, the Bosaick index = 68.33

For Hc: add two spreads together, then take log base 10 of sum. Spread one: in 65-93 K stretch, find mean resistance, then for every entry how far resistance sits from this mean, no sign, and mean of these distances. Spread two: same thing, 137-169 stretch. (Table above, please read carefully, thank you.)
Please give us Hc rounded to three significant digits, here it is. 1.07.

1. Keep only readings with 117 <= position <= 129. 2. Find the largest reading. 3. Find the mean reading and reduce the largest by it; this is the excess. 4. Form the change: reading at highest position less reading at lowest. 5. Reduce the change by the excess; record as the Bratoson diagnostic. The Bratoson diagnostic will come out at -41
